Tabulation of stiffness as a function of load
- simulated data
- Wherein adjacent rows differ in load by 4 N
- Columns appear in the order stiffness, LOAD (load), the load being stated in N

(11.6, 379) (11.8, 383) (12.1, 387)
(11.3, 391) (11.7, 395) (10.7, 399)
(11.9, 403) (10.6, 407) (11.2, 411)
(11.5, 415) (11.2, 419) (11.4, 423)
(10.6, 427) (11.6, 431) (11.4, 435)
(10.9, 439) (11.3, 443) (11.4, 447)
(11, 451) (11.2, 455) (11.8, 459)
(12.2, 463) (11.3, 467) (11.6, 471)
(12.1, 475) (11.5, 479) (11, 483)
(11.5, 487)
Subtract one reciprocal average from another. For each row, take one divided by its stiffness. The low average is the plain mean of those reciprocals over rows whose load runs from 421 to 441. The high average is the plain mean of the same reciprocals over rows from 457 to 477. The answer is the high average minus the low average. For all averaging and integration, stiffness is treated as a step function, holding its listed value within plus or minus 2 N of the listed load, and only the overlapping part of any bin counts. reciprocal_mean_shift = -0.0047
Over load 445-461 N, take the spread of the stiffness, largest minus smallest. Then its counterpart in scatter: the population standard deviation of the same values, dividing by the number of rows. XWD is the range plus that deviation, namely 1.1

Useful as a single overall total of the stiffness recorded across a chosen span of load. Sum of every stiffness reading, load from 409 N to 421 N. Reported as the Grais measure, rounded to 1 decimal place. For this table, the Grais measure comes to 33.9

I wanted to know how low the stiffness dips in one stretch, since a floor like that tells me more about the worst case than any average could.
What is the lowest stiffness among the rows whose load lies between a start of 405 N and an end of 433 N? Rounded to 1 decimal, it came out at 10.6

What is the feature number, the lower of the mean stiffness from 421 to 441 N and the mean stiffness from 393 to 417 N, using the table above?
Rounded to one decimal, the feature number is 11.2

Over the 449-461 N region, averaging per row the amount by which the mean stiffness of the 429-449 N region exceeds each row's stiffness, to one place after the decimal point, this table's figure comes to 0.0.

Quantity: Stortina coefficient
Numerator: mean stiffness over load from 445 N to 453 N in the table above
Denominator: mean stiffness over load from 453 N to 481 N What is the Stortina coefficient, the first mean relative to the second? 0.960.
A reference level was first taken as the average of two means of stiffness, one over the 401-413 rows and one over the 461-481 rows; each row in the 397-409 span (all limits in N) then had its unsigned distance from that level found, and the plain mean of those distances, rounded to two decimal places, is 0.70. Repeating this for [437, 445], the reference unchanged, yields 0.39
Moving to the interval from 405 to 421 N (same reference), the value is 0.37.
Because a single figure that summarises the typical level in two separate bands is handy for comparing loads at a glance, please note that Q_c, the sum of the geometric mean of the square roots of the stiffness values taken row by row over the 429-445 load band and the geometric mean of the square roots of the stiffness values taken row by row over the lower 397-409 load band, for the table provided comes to 6.69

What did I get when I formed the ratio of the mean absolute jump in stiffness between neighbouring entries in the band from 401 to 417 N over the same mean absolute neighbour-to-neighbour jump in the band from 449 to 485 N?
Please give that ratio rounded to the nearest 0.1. 1.5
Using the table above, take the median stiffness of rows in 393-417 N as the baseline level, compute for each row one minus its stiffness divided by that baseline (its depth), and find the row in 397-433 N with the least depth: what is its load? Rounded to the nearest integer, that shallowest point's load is 403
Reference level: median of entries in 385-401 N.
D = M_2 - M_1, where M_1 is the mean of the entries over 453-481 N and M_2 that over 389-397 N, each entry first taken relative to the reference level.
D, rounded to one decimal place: -0.2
